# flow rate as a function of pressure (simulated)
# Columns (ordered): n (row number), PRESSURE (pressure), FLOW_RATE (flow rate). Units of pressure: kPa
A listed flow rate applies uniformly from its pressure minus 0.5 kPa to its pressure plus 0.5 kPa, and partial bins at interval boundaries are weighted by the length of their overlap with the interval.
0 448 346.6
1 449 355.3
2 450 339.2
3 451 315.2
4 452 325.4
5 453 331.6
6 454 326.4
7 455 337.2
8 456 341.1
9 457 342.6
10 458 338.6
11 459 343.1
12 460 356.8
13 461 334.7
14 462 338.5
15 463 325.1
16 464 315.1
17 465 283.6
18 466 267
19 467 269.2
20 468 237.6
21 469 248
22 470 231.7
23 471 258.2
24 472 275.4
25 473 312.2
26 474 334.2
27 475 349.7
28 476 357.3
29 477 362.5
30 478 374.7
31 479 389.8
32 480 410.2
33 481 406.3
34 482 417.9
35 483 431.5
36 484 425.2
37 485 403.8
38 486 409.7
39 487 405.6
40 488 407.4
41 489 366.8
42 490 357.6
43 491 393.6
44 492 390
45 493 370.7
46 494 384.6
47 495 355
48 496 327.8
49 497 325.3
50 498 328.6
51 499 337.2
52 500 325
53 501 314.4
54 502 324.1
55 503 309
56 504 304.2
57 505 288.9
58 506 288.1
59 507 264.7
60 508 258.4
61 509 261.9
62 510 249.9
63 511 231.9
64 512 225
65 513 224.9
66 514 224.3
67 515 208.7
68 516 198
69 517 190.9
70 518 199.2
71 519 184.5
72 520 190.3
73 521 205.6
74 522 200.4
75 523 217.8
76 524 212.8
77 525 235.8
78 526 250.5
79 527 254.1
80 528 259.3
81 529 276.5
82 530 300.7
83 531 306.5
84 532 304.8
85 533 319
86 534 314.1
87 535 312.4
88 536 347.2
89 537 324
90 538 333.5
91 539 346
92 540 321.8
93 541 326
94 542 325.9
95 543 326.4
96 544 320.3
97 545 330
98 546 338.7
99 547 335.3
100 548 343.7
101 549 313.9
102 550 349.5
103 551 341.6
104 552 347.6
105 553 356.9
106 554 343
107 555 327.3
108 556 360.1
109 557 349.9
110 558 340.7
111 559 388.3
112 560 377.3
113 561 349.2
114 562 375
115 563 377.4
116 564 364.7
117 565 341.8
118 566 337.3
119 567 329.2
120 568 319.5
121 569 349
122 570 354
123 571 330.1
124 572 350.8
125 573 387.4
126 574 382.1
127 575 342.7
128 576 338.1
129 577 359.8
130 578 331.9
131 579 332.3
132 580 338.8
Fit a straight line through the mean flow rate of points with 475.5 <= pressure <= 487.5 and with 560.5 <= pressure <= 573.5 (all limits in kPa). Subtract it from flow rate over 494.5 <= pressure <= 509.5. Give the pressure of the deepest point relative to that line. 508 kPa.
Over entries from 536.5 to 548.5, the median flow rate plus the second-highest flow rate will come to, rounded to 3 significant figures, 672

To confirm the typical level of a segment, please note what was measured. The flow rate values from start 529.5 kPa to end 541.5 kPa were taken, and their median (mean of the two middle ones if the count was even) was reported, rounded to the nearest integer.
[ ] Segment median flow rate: 320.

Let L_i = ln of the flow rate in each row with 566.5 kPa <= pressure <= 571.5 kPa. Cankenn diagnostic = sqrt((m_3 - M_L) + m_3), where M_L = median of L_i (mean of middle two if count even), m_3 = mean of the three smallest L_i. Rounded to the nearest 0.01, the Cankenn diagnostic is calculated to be 2.40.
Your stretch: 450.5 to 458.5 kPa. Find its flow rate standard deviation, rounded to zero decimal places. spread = 9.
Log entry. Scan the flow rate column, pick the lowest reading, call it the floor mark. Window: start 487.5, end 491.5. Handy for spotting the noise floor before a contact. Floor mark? 357.6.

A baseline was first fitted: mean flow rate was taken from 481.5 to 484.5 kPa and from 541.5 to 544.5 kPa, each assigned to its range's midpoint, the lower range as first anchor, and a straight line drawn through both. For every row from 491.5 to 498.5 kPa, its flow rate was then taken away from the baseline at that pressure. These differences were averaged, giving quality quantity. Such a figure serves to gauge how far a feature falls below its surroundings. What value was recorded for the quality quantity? 50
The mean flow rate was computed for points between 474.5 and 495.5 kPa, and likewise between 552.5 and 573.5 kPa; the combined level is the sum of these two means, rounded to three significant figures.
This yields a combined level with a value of 742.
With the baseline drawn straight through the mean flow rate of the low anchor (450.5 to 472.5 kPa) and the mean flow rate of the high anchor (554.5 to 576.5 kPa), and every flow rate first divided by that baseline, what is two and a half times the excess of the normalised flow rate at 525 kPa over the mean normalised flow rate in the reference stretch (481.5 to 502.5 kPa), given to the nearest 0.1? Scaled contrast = -1.1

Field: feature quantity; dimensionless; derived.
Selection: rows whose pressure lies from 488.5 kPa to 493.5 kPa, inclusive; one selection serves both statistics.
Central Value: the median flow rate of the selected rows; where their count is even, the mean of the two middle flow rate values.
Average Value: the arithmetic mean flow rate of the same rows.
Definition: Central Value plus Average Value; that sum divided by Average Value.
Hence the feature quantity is 1.99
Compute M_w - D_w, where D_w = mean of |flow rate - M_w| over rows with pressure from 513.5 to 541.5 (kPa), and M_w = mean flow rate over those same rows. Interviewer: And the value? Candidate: 212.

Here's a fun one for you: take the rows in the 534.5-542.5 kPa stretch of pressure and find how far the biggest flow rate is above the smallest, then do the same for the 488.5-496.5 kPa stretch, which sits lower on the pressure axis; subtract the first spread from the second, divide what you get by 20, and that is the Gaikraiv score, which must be 2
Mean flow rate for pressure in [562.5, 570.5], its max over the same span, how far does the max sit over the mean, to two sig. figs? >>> 31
